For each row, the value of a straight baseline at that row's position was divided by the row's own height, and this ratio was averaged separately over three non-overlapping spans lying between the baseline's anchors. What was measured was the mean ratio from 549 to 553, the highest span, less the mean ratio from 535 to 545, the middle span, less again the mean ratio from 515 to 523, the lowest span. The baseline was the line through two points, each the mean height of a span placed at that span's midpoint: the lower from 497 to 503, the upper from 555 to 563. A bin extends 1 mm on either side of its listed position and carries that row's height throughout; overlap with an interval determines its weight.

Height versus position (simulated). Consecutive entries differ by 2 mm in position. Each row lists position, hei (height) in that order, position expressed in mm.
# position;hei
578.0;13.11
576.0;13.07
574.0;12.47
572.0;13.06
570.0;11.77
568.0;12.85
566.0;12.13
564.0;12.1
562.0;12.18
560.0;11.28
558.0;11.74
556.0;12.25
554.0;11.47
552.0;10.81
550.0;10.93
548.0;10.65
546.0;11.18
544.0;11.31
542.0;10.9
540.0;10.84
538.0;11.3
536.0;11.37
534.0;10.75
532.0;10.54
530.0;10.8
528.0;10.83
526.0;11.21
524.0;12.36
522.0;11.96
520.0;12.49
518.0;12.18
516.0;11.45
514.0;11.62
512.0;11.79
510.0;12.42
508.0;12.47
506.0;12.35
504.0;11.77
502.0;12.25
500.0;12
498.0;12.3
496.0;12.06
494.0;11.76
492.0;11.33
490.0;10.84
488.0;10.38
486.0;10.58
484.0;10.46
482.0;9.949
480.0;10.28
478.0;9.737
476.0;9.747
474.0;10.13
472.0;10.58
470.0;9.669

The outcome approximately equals -0.98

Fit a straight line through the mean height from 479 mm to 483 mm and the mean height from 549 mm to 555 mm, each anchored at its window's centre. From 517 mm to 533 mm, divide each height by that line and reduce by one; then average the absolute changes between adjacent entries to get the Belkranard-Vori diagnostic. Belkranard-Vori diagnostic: 0.0419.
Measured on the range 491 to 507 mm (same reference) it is 0.0343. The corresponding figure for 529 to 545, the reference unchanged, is 0.0271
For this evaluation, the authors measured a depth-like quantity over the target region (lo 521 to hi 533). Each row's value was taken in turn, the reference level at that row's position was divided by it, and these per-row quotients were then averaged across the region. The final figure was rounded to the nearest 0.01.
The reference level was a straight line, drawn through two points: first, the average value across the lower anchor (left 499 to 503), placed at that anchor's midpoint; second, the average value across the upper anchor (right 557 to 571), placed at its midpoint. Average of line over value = 1.07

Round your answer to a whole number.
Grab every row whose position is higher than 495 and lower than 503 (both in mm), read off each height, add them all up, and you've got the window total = 49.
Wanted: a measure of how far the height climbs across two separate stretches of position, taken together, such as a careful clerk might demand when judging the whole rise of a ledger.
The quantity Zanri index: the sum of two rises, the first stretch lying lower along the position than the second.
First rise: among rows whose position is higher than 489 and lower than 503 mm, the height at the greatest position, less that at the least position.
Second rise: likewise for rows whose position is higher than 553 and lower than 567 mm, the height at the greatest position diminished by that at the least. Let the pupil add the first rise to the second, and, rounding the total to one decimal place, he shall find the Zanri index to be 2.1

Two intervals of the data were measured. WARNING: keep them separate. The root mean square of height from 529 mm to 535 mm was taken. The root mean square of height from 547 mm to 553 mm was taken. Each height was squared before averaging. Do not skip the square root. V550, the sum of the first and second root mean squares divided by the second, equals 1.99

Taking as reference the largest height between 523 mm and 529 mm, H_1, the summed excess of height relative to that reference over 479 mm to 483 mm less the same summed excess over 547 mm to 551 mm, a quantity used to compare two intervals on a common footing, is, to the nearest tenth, -1.4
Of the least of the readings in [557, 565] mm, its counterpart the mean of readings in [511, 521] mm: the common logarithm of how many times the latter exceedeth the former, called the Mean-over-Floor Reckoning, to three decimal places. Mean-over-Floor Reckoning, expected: 0.023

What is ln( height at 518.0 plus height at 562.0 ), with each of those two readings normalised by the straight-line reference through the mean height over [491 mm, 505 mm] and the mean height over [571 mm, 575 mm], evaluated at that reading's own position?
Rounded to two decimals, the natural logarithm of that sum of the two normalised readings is 0.68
